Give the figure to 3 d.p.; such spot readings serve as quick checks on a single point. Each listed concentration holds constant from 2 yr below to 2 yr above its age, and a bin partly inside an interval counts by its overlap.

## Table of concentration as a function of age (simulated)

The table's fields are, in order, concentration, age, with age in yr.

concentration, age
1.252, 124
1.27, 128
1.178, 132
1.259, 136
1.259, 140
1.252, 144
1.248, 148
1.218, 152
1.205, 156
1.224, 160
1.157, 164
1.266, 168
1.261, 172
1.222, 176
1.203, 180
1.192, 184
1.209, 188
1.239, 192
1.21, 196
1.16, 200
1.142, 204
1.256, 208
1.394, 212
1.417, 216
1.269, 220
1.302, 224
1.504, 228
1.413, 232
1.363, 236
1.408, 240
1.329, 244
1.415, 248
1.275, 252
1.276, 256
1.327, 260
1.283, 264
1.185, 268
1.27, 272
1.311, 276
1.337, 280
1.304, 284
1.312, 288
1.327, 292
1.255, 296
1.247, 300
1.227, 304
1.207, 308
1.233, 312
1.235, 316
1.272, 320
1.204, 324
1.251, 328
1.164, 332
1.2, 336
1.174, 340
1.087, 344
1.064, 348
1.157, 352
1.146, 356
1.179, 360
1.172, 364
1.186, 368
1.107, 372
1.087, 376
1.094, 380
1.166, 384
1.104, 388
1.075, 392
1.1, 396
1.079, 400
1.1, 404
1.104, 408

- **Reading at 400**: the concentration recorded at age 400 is 1.079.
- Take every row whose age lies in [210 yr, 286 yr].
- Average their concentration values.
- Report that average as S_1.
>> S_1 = 1.34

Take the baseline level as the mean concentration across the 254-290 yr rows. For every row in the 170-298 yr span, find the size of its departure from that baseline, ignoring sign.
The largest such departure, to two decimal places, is 0.21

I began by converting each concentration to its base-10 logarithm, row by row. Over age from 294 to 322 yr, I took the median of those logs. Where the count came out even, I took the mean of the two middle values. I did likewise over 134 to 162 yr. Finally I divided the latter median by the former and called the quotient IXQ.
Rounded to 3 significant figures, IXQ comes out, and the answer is 1.05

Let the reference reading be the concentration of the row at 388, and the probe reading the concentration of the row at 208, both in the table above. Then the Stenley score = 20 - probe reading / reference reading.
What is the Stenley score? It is 18.9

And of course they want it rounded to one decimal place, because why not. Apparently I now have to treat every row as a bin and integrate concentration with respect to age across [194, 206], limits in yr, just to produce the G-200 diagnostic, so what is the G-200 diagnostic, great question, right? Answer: 14.0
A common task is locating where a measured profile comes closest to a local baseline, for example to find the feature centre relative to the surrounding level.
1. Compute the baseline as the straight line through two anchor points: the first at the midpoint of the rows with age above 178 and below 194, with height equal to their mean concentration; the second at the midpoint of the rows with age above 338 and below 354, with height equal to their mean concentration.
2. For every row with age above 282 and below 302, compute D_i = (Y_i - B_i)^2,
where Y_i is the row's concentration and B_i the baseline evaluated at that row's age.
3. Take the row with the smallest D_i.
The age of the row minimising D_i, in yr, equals 300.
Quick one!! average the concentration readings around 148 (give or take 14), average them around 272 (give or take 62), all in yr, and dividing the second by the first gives 1.05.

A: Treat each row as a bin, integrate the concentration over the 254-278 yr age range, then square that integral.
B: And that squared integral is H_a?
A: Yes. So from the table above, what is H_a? 937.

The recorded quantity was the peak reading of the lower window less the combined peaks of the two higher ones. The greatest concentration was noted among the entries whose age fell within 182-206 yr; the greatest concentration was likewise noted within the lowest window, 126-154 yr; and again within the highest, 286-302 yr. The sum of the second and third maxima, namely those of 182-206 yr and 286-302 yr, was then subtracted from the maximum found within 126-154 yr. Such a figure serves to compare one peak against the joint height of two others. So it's -1.30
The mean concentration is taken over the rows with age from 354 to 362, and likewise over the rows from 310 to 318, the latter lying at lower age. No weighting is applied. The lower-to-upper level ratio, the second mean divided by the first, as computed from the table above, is 1.06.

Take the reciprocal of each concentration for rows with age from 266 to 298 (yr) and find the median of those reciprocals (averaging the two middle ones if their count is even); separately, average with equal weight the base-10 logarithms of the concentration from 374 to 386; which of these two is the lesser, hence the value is 0.05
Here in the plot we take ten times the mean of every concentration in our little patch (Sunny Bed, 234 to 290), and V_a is 13.1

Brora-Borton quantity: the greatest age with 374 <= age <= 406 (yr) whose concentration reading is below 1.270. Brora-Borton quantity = 404 yr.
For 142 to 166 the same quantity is 164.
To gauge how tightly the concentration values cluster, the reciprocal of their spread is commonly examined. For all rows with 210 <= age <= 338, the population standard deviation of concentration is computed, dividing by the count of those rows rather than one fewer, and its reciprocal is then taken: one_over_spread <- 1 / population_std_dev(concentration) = 13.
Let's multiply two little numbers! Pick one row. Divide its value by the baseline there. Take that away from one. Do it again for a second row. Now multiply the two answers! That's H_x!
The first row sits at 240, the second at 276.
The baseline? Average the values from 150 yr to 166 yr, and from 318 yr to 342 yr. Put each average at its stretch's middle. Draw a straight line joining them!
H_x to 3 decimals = 0.014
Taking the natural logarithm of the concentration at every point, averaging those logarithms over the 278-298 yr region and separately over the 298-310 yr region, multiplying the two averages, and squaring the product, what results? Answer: 0.0030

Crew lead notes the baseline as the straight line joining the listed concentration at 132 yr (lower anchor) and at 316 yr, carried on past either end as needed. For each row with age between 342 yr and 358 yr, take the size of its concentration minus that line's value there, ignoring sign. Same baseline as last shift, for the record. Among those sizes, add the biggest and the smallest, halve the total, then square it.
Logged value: 0.018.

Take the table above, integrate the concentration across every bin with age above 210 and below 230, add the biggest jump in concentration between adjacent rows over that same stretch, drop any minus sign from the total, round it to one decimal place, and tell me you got 27.7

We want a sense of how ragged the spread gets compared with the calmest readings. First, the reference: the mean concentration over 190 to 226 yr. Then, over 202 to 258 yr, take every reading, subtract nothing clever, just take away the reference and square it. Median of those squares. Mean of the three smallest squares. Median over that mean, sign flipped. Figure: -192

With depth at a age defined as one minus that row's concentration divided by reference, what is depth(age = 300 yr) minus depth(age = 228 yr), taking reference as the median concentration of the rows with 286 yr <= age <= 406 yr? 0.22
